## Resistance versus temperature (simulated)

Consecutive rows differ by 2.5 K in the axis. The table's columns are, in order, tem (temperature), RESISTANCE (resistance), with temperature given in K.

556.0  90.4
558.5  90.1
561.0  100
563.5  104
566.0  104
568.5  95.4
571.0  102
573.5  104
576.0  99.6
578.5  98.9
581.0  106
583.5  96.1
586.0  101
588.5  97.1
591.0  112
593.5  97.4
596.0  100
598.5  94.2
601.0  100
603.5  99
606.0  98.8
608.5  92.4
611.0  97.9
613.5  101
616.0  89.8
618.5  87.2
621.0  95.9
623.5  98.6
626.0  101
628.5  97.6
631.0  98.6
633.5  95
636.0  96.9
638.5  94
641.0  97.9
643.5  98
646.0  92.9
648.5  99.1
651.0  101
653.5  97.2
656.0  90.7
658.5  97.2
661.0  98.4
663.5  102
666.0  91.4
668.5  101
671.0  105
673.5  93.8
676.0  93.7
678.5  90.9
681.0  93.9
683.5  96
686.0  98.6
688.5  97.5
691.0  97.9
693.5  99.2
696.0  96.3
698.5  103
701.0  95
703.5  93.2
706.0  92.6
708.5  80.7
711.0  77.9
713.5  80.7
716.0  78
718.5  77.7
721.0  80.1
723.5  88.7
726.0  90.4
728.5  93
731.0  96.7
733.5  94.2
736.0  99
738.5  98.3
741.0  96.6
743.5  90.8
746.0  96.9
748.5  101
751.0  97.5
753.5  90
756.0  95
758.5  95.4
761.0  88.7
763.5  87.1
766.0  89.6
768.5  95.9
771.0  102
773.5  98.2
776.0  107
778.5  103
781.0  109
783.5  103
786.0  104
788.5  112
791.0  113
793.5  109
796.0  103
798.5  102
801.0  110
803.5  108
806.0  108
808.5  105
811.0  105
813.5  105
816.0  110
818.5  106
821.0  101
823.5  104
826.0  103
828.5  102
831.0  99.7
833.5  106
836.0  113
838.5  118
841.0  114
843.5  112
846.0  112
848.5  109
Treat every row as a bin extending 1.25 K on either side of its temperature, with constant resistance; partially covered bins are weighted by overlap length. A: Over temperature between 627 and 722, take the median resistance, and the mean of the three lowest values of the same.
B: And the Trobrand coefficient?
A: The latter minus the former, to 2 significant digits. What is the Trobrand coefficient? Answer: -18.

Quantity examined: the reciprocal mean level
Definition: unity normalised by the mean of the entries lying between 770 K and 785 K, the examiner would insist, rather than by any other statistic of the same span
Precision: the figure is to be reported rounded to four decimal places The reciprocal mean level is 0.0096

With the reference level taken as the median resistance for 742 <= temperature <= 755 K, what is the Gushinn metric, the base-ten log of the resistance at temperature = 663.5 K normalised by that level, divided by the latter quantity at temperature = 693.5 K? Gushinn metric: 2.2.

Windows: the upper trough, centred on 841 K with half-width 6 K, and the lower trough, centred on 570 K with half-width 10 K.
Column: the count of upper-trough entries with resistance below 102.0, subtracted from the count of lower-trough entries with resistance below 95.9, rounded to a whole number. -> 1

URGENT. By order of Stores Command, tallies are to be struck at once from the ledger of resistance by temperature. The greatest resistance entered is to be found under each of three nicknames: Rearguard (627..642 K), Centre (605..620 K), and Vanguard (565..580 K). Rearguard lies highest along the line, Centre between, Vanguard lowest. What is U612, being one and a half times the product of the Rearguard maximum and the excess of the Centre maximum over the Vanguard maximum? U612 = -444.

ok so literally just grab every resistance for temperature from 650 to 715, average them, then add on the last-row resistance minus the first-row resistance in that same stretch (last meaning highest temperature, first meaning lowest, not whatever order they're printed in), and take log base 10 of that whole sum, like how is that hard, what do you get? 1.87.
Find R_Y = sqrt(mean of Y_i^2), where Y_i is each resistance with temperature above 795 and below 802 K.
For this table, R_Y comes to 105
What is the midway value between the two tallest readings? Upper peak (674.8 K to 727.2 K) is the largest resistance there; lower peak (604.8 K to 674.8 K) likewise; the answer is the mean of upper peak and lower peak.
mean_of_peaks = 104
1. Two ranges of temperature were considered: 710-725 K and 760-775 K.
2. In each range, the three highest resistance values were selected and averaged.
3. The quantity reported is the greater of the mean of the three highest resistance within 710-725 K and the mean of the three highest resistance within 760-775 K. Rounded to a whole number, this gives 99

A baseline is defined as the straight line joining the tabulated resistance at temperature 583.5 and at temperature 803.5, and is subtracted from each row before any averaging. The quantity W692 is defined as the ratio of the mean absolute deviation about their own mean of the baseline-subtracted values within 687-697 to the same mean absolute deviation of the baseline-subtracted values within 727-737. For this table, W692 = 0.401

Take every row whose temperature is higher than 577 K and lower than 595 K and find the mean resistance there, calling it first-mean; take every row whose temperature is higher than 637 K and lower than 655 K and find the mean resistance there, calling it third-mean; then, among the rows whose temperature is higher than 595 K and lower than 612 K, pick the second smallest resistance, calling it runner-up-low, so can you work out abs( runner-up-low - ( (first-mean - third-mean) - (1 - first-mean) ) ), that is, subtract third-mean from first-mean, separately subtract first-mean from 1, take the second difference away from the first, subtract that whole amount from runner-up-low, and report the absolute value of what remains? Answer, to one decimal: 10.1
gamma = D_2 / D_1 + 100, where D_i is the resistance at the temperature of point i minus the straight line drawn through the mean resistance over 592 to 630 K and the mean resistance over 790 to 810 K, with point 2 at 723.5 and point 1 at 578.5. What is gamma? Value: 96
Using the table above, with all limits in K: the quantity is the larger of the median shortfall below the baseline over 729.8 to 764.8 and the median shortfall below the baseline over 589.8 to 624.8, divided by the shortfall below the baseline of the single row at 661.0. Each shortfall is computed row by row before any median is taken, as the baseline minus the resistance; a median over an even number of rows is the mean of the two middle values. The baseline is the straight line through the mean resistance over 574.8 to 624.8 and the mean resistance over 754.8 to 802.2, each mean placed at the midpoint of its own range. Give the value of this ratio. 5.6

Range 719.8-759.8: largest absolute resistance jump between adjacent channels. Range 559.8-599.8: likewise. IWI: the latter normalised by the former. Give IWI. 1.7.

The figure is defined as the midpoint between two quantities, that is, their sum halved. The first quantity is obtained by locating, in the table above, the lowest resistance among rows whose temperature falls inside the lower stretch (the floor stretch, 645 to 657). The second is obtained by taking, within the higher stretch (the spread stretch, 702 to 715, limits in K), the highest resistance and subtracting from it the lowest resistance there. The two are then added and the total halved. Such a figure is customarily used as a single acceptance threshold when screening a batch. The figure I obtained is 53.0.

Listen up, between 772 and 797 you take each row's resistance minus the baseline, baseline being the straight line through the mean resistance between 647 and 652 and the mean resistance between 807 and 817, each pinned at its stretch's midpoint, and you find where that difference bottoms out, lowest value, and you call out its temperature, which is 773.5 K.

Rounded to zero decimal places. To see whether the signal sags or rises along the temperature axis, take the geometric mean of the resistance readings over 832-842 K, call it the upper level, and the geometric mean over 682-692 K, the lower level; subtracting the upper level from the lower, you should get -15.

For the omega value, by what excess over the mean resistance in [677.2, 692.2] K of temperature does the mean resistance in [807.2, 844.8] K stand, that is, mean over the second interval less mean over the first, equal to 11.1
